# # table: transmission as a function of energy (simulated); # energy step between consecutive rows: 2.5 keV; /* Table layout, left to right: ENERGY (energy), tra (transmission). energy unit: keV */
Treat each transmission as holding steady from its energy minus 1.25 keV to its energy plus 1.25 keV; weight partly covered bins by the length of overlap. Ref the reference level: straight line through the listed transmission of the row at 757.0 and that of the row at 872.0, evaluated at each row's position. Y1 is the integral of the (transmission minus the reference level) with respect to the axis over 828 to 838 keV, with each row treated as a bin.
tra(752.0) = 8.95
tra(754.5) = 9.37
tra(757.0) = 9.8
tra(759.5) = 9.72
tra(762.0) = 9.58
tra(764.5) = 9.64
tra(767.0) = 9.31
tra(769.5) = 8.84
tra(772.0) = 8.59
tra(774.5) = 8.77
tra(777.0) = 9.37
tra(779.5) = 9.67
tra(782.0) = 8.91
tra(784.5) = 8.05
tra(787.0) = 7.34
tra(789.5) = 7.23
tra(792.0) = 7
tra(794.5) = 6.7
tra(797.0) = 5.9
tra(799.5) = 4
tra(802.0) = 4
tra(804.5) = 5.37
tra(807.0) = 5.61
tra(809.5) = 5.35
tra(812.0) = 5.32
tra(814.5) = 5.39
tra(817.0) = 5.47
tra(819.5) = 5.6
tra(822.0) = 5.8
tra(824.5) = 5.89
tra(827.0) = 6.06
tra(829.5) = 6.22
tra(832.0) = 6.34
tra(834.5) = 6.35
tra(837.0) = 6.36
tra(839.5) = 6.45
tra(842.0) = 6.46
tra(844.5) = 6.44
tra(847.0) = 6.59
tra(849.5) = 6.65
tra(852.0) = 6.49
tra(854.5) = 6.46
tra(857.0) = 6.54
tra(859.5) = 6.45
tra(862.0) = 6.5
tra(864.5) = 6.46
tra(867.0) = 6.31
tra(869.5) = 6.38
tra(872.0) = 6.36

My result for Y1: -12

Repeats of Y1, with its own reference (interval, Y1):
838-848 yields -7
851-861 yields -4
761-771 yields -2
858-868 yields -2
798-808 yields -37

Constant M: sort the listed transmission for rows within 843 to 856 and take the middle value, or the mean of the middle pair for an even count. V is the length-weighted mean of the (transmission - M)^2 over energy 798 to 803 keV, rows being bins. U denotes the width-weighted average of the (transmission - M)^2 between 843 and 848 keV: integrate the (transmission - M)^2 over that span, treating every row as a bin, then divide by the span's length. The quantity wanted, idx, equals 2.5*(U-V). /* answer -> -15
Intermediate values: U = 0.0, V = 5.9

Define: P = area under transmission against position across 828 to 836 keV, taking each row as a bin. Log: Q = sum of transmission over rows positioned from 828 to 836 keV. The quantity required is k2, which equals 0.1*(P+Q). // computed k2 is 7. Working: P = 50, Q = 19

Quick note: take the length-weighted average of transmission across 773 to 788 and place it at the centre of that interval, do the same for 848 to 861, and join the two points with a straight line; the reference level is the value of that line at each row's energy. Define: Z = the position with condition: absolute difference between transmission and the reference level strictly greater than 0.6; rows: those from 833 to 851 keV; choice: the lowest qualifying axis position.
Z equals 834.5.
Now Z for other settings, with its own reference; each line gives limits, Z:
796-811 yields 797.0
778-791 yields 779.5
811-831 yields 812.0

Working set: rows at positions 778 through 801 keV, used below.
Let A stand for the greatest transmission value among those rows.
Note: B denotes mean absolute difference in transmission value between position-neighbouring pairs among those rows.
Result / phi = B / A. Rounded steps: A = 9.67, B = 0.71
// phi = 0.073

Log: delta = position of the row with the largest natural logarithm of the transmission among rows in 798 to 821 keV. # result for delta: 807.0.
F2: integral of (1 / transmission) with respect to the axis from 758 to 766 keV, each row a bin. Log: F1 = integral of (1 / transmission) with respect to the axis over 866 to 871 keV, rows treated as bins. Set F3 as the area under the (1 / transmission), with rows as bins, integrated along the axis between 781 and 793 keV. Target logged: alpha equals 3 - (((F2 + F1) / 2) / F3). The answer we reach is 2.49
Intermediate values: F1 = 0.8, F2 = 0.8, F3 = 1.6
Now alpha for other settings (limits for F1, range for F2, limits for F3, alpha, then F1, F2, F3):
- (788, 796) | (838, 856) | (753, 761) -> 0.65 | 1.2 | 2.8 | 0.8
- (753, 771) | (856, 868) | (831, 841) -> 1.80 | 1.9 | 1.9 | 1.6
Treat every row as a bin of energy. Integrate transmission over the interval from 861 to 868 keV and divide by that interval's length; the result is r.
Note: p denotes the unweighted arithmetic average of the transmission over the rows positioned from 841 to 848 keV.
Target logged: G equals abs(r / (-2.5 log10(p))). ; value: 3.2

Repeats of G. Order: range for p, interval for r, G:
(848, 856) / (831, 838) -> 3.1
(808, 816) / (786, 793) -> 3.9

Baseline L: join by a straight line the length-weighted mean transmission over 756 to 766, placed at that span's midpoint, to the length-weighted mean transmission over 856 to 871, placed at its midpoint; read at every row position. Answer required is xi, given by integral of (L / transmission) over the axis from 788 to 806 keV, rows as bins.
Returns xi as 28.0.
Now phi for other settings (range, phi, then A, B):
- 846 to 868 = 0.012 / 6.65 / 0.08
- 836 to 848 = 0.010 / 6.59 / 0.07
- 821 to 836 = 0.017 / 6.35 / 0.11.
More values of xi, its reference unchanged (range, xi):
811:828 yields 23.6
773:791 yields 19.4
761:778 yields 17.5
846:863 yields 17.5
